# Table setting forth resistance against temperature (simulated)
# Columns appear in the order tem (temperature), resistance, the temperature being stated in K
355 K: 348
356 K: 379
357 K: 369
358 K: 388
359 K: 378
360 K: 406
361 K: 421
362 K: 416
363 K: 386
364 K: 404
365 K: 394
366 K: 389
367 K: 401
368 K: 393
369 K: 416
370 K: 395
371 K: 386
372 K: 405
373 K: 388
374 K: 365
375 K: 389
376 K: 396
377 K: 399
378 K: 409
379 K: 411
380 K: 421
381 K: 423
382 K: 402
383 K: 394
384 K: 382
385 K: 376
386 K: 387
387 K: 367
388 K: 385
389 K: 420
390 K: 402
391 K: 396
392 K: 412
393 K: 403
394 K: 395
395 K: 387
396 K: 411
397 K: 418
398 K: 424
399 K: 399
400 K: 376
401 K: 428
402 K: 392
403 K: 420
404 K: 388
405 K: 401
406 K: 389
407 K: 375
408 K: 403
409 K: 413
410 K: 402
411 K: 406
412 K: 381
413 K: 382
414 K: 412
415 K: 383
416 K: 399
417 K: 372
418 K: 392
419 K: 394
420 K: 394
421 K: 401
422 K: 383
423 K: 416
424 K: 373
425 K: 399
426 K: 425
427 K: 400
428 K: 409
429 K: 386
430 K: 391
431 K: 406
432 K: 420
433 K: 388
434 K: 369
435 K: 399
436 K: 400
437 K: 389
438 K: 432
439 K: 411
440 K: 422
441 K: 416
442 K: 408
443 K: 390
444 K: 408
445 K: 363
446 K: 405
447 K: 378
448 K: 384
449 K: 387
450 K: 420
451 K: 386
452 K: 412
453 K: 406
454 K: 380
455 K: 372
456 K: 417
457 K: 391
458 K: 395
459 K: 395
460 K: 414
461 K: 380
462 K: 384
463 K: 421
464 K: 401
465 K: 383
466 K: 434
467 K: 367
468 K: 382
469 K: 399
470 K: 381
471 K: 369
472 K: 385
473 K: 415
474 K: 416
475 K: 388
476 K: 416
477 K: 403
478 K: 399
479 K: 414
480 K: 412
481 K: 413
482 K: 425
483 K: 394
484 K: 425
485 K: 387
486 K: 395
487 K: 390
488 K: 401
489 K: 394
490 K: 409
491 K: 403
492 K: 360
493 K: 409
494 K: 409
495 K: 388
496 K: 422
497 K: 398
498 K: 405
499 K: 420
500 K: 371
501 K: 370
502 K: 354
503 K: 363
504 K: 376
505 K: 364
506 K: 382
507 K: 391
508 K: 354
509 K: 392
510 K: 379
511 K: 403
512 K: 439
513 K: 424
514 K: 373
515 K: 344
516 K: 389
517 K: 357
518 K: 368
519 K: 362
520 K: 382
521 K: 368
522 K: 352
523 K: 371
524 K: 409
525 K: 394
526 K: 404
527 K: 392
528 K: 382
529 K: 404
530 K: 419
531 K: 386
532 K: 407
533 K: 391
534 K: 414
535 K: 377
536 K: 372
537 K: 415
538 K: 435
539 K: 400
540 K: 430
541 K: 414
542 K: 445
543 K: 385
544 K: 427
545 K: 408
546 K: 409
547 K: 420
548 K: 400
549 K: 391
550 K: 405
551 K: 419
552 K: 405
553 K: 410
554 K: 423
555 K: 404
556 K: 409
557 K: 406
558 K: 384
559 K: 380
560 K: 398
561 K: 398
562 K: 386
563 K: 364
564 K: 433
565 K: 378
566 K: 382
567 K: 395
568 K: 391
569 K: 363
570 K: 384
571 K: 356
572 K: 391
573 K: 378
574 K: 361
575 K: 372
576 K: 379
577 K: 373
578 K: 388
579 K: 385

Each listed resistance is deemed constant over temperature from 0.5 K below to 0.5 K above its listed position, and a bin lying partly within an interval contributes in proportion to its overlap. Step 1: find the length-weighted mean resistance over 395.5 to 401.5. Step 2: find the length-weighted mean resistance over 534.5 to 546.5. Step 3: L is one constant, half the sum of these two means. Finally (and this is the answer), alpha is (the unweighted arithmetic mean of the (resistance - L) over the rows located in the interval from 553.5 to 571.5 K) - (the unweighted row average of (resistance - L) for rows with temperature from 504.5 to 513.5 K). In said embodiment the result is -1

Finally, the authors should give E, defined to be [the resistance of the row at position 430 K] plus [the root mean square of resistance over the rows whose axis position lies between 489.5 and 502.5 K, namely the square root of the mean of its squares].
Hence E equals 785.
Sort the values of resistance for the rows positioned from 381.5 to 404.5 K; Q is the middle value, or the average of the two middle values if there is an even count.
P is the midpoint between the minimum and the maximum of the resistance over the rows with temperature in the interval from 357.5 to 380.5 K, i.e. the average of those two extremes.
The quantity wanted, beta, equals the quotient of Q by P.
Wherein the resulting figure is 1.01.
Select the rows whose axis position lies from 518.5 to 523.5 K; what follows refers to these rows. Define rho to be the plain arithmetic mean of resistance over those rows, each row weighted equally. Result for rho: 367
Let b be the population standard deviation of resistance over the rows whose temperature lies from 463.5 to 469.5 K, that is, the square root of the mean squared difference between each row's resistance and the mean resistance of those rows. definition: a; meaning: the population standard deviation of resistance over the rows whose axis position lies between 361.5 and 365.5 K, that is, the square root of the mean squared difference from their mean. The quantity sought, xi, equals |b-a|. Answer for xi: 9.9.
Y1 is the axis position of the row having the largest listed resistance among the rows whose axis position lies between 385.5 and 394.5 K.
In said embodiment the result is 389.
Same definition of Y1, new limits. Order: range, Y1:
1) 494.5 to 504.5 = 496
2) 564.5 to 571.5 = 567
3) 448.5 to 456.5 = 450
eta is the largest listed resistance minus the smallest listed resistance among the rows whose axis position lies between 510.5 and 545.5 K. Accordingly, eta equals 101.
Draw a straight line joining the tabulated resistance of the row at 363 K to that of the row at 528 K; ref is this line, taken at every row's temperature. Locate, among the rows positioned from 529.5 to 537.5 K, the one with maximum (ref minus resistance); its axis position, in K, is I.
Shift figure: 536 K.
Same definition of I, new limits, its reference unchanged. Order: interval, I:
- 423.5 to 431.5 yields 424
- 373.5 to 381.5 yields 374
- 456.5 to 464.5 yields 461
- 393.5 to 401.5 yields 400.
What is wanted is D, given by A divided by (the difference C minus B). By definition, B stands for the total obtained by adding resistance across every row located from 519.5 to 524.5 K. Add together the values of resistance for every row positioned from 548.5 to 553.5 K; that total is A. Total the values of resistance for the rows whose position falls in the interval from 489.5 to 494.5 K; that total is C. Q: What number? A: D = 19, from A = 2030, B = 1882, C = 1990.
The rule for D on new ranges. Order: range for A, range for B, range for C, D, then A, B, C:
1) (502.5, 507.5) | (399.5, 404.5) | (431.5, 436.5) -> -67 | 1876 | 2004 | 1976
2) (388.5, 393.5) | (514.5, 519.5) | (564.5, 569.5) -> 23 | 2033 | 1820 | 1909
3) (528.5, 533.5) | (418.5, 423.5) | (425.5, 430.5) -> 87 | 2007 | 1988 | 2011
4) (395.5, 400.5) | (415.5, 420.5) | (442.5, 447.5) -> -290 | 2028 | 1951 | 1944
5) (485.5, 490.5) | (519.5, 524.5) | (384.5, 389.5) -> 38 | 1989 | 1882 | 1935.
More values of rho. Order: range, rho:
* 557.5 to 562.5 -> 389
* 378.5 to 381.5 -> 418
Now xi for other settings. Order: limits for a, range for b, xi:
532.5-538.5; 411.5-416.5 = 10.3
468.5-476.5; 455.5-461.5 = 4.0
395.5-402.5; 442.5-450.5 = 0.3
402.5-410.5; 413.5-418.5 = 0.1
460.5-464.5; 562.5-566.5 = 9.9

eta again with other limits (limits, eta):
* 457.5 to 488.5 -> 67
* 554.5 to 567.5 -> 69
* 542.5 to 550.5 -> 42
